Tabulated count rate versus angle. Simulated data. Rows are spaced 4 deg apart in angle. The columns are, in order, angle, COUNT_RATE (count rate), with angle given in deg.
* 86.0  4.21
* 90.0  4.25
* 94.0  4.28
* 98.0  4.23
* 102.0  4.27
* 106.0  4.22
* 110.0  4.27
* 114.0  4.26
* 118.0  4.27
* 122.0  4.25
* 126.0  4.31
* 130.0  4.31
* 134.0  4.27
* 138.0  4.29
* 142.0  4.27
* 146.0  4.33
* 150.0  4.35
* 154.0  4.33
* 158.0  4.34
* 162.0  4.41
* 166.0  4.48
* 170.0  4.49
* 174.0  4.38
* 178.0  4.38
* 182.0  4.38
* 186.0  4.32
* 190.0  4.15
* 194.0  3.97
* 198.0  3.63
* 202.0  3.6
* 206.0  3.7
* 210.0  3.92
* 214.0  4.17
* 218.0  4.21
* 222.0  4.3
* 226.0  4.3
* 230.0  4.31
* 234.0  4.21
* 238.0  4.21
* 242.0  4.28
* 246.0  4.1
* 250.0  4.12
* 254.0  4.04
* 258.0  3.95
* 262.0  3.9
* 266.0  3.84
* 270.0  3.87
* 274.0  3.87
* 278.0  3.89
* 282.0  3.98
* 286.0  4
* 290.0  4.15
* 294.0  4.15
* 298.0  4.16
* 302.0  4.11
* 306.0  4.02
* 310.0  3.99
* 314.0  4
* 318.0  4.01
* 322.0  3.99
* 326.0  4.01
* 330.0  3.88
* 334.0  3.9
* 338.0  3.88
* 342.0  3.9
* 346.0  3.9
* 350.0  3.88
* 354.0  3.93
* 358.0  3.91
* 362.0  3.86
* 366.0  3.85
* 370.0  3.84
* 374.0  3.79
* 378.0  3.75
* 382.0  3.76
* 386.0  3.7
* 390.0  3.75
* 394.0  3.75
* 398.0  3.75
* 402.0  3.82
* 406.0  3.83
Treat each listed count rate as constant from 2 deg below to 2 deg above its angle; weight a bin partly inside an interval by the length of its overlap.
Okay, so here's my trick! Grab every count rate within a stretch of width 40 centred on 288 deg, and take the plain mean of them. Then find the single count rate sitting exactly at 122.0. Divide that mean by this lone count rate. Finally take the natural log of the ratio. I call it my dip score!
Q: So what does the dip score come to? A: -0.06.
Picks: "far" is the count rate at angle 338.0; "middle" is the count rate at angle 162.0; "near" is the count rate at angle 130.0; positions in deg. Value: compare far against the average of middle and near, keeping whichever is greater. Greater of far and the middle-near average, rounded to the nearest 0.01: 4.36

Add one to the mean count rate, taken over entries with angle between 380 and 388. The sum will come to 4.73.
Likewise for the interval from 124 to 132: 5.31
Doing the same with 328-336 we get 4.89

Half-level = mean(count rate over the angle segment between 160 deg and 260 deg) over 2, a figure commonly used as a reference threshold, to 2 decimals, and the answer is 2.08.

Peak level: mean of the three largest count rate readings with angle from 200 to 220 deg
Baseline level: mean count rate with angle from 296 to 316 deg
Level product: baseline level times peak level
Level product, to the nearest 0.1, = 16.6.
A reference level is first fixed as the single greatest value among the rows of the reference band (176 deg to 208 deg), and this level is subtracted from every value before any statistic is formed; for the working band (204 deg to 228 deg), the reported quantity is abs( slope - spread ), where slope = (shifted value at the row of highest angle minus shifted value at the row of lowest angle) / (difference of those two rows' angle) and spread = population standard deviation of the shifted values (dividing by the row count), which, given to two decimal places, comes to 0.19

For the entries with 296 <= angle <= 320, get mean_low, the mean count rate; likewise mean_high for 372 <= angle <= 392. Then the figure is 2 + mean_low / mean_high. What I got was 3.08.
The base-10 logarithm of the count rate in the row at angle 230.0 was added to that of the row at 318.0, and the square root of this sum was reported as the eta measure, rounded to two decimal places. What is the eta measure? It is 1.11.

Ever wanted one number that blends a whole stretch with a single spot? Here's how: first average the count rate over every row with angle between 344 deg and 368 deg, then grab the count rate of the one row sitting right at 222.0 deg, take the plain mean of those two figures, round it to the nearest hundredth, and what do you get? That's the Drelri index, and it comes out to 4.09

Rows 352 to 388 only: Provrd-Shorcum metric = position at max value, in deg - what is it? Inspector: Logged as 354.0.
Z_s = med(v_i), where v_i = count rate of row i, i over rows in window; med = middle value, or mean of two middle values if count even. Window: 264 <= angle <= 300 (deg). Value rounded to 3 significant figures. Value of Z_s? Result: 3.98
